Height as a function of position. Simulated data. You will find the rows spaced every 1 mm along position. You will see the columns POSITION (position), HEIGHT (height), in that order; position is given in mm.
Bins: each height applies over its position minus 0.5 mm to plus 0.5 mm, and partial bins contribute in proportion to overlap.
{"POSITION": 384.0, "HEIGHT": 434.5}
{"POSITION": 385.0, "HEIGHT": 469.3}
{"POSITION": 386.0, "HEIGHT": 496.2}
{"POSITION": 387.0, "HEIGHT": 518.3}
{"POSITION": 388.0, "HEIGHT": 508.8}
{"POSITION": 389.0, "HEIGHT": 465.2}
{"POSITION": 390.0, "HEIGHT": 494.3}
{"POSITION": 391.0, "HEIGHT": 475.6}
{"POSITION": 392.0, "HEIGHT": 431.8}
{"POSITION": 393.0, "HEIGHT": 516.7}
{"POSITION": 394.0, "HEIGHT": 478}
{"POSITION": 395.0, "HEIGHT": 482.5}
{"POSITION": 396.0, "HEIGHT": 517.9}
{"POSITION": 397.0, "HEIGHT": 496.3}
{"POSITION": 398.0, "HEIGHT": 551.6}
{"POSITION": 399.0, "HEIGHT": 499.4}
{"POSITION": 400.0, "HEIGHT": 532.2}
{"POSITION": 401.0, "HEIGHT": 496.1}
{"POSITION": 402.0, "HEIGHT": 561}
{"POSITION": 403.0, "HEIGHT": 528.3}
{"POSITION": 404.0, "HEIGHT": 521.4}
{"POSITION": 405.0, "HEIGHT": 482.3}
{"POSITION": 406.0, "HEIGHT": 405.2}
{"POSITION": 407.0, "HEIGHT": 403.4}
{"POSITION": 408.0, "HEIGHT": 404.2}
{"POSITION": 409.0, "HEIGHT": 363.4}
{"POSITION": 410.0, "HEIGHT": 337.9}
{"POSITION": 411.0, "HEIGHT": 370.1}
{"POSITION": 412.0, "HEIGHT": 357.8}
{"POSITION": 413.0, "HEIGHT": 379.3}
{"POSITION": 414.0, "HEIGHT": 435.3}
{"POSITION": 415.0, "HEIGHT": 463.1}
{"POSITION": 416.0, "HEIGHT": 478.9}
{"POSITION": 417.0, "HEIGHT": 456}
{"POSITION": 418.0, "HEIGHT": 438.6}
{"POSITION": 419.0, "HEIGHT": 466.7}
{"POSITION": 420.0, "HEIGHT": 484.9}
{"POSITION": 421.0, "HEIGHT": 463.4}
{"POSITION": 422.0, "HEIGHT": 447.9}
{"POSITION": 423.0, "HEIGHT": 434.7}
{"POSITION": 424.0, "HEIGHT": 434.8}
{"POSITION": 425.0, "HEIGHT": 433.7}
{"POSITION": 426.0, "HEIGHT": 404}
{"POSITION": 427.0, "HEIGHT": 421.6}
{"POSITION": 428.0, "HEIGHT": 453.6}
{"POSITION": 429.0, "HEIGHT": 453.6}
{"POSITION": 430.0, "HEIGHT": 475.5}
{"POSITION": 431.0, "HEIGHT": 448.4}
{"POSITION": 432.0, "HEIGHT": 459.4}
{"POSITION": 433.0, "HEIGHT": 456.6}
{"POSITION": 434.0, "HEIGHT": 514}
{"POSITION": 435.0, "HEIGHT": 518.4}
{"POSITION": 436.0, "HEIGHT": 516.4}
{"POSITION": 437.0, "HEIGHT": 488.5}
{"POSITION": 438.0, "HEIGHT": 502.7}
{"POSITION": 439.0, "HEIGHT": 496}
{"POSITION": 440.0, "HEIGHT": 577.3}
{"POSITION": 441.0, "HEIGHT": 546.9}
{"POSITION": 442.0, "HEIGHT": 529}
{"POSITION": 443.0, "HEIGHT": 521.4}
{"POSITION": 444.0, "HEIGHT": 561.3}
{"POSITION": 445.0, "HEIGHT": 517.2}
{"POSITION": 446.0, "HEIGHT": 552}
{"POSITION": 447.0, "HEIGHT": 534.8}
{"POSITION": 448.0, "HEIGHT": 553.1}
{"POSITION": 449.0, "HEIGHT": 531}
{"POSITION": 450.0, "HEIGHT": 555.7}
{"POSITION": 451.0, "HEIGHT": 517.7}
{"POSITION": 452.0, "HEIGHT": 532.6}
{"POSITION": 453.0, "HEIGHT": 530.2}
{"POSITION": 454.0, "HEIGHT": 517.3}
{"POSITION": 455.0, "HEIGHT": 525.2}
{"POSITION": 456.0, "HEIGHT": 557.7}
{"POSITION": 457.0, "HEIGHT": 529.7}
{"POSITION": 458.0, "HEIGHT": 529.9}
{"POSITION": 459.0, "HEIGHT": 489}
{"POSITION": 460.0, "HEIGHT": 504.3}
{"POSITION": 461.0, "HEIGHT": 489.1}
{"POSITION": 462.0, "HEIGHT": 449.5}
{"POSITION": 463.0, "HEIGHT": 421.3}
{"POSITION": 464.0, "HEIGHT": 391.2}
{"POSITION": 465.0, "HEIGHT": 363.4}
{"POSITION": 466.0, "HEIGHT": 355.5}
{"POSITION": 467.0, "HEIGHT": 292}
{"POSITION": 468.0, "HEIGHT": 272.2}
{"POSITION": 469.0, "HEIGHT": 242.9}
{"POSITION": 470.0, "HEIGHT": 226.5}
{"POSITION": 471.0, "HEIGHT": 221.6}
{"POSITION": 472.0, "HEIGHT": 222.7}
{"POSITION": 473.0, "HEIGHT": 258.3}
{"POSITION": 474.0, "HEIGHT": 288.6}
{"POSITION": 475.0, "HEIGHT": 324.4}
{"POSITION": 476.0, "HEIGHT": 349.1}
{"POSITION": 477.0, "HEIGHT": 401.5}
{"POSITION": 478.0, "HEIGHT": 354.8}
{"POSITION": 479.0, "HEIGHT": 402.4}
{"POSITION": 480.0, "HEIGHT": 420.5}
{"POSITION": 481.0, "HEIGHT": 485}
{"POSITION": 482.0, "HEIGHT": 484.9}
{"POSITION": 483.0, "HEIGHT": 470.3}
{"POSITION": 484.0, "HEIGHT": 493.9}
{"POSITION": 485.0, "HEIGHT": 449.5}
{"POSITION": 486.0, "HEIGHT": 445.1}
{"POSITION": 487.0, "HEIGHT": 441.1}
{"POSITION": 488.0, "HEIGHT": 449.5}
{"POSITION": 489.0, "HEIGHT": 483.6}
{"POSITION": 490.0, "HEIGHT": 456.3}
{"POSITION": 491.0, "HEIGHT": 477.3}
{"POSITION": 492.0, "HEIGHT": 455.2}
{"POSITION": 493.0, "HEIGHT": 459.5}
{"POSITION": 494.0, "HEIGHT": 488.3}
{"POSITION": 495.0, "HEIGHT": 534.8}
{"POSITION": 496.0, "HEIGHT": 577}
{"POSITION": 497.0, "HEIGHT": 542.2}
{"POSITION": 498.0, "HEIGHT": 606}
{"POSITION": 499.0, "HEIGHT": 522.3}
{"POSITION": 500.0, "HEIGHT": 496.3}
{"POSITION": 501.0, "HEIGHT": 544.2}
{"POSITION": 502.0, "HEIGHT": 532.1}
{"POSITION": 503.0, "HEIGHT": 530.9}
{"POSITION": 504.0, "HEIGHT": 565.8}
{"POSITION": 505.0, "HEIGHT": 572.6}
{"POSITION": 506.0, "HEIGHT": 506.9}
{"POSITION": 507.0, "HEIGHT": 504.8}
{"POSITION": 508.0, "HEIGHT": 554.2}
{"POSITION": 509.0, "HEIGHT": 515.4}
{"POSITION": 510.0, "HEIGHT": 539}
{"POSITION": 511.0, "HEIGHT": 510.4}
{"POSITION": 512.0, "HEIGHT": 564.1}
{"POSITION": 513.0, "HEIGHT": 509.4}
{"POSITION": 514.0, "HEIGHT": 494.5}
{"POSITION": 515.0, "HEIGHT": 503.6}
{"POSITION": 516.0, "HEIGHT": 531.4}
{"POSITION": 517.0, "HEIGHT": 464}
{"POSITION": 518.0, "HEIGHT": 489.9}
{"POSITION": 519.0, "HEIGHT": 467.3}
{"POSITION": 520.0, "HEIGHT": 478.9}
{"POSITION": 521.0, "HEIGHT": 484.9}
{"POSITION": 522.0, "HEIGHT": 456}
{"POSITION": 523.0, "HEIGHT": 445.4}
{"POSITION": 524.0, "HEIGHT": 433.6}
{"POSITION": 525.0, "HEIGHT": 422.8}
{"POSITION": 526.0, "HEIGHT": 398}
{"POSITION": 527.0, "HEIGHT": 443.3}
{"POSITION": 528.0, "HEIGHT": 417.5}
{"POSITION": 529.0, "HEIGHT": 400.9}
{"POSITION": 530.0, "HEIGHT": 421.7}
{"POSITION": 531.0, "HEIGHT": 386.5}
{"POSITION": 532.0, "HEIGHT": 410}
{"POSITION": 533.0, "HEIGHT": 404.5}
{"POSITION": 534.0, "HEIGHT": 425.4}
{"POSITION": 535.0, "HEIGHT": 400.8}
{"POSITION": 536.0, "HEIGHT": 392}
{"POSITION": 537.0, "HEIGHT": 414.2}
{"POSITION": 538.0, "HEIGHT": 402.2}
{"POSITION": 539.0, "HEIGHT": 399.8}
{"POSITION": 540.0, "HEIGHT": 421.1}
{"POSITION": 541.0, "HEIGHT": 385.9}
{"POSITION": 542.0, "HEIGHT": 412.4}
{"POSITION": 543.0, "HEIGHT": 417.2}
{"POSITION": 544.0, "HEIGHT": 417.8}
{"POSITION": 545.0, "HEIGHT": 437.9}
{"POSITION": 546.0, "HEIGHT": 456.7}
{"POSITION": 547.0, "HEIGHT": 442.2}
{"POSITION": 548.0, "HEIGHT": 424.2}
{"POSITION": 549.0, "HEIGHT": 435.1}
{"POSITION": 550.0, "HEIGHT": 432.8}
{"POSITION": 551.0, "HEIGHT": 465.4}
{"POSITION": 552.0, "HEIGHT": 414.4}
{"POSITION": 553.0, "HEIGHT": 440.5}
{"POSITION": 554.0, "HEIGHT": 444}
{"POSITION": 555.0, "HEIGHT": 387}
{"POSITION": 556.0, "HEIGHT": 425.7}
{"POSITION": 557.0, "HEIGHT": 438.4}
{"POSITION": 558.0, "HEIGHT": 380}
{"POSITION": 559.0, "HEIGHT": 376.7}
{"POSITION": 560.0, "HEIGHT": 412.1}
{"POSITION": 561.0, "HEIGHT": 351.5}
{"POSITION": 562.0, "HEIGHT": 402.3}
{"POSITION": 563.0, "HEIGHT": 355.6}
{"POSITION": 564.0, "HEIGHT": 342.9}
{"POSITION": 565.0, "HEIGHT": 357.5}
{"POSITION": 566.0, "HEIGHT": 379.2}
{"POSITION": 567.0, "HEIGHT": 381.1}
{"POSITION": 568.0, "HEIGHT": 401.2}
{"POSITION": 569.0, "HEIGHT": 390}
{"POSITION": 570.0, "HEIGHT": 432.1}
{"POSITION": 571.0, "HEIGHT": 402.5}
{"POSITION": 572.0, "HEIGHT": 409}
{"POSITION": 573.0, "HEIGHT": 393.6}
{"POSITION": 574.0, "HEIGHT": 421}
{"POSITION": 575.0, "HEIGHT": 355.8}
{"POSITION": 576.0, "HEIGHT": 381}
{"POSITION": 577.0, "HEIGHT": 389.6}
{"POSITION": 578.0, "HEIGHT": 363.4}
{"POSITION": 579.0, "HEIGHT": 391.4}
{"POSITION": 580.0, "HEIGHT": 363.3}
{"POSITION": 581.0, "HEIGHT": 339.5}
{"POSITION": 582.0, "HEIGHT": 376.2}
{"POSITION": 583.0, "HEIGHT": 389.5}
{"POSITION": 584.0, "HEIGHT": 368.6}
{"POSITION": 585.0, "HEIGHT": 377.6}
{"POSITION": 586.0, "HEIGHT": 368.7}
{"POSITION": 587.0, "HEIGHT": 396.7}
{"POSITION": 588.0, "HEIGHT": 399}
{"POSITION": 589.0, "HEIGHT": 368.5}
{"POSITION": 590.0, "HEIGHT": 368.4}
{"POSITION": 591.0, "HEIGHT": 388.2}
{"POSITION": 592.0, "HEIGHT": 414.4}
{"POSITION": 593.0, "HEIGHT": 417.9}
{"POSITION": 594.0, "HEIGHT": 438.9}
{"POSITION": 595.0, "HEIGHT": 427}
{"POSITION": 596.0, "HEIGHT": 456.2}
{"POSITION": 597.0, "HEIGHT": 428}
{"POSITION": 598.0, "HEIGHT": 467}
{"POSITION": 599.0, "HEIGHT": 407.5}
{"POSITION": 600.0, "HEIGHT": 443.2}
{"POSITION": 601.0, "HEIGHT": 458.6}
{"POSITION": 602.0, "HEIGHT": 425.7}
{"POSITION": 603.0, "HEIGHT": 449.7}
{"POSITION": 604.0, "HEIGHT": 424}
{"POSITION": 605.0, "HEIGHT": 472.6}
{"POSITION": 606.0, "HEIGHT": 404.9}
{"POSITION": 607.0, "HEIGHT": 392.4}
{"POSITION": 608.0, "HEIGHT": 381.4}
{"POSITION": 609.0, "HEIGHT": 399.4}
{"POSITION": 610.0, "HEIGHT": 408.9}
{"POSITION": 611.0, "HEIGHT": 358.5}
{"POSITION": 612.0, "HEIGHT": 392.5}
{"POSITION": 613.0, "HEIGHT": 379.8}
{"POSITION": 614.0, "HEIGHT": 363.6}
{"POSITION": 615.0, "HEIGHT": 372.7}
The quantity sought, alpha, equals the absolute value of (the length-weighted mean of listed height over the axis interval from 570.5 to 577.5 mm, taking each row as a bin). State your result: 393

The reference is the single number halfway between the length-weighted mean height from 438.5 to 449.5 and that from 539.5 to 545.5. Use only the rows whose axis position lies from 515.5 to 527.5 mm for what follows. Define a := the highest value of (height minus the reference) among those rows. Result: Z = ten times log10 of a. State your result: 17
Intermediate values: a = 55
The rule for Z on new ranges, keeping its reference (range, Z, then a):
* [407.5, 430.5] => 9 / 8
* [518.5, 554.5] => 9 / 8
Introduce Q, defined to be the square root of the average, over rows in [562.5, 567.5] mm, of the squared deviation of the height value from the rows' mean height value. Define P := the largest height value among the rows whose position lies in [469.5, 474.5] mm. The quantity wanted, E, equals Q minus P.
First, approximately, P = 288.6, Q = 15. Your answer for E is -274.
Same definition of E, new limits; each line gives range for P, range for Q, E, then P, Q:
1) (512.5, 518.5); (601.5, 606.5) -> -508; 531.4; 23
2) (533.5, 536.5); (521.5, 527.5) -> -407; 425.4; 19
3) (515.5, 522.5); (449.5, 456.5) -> -516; 531.4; 15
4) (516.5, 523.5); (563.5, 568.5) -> -470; 489.9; 20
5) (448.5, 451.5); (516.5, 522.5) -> -544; 555.7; 12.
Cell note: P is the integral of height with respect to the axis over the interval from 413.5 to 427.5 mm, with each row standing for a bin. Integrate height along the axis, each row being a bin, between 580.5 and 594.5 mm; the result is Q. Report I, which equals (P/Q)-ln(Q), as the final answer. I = -7.4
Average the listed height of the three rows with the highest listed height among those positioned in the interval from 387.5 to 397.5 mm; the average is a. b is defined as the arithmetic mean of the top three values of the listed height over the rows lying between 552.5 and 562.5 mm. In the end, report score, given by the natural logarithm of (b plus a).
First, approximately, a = 514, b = 441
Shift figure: 6.86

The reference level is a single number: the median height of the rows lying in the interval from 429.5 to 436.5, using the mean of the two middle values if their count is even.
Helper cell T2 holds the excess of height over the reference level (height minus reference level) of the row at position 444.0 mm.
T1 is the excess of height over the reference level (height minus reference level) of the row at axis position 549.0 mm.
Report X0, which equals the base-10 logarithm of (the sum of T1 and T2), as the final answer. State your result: 1.66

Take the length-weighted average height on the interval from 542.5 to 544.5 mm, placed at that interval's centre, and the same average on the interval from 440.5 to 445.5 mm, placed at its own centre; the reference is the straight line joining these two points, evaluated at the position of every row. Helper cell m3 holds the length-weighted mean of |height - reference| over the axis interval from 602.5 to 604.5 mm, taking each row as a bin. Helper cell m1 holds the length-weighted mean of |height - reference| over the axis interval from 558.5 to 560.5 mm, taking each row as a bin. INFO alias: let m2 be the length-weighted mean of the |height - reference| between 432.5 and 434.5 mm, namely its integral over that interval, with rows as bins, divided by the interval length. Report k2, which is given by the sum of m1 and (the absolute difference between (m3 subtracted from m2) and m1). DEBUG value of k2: 65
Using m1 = 18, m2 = 61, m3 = 90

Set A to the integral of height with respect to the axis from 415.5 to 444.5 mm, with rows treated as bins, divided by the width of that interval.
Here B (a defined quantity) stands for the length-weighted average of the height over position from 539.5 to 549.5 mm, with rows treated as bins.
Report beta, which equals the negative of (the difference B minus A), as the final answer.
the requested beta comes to 54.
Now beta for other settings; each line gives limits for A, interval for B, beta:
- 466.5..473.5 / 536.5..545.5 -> -164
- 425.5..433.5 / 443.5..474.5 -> 10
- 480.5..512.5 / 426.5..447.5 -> 6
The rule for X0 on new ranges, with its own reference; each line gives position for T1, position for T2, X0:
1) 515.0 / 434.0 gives 1.82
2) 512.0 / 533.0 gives 1.25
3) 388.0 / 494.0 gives 1.66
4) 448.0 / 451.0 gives 2.08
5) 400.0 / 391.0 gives 1.75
